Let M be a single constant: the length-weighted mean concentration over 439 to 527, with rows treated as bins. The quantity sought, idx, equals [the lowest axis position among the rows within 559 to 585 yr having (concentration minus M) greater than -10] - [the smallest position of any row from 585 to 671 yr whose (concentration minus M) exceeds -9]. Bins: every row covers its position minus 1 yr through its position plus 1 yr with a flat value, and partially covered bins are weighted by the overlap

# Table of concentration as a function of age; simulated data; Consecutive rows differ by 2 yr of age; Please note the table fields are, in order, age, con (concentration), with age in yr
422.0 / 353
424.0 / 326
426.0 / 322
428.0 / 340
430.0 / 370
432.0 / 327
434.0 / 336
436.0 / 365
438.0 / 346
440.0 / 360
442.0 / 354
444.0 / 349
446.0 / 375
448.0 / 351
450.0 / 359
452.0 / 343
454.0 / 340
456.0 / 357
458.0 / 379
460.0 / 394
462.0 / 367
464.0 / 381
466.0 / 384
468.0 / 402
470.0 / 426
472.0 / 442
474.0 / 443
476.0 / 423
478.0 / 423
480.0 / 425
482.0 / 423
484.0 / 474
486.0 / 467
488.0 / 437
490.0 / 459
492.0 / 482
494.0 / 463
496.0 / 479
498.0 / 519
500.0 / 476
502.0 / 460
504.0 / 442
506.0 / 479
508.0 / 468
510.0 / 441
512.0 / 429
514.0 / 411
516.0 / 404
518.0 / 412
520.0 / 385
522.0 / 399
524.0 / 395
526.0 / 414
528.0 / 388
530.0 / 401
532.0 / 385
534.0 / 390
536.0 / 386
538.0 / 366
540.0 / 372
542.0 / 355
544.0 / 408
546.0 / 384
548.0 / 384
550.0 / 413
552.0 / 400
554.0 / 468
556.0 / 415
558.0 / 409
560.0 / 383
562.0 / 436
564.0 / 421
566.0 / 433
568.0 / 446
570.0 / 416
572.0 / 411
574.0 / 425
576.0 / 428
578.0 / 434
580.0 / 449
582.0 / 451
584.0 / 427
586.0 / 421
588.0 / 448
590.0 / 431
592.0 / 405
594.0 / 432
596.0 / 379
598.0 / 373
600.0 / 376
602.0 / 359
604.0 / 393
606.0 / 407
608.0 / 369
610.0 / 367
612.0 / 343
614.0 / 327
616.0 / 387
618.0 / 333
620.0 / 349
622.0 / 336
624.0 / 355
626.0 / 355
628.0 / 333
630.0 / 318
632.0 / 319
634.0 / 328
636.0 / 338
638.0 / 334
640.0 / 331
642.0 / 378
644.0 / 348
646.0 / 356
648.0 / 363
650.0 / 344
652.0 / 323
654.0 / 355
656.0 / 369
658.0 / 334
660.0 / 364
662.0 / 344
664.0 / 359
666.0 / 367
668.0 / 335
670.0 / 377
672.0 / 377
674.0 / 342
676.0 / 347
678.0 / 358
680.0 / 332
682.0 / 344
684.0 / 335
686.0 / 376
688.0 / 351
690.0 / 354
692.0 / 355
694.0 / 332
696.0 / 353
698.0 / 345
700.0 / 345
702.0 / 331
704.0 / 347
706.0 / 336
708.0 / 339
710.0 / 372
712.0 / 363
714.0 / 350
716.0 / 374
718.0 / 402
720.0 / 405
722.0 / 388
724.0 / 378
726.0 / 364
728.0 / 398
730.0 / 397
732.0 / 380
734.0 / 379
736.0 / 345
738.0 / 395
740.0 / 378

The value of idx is -24 yr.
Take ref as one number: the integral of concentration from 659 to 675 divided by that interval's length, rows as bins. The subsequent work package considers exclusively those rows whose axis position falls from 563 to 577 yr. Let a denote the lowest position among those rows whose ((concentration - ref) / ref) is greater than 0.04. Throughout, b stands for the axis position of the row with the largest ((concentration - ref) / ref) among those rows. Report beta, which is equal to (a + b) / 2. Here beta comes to 566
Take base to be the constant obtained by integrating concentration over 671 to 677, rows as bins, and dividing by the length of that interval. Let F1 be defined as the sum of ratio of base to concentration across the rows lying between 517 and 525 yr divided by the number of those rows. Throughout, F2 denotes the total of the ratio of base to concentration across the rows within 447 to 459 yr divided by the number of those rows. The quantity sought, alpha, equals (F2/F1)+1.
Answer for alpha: 2.12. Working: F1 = 0.89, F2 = 1.00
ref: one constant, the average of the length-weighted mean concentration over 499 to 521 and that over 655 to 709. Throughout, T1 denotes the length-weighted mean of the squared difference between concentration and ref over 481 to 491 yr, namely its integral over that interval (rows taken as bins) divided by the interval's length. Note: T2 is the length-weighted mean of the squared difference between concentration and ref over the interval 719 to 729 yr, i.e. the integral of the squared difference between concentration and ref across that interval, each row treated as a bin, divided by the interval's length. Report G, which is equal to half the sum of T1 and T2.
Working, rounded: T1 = 3791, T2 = 258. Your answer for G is 2025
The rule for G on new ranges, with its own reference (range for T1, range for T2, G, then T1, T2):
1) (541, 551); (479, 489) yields 1791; 450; 3131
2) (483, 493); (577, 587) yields 3584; 5185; 1984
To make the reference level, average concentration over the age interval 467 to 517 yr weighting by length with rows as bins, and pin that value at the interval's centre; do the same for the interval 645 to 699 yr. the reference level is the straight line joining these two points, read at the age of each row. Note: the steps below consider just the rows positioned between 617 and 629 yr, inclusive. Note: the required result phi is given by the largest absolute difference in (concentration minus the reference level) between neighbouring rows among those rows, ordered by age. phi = 21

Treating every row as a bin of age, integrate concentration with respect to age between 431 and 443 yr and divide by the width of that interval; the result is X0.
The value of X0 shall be 348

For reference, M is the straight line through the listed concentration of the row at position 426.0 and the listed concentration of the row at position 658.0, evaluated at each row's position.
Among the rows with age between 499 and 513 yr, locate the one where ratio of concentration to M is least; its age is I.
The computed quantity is 512.0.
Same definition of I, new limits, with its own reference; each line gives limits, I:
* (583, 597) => 596.0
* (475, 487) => 482.0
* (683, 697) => 694.0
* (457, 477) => 462.0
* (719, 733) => 726.0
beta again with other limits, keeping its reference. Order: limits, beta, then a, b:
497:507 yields 498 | 498.0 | 498.0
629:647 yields 642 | 642.0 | 642.0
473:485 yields 479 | 474.0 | 484.0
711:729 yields 718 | 716.0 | 720.0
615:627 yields 616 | 616.0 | 616.0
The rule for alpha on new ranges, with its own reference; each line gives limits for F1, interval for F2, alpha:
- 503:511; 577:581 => 2.04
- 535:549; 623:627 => 2.07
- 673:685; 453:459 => 1.96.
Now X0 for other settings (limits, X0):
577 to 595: 433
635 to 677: 352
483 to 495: 464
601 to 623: 361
